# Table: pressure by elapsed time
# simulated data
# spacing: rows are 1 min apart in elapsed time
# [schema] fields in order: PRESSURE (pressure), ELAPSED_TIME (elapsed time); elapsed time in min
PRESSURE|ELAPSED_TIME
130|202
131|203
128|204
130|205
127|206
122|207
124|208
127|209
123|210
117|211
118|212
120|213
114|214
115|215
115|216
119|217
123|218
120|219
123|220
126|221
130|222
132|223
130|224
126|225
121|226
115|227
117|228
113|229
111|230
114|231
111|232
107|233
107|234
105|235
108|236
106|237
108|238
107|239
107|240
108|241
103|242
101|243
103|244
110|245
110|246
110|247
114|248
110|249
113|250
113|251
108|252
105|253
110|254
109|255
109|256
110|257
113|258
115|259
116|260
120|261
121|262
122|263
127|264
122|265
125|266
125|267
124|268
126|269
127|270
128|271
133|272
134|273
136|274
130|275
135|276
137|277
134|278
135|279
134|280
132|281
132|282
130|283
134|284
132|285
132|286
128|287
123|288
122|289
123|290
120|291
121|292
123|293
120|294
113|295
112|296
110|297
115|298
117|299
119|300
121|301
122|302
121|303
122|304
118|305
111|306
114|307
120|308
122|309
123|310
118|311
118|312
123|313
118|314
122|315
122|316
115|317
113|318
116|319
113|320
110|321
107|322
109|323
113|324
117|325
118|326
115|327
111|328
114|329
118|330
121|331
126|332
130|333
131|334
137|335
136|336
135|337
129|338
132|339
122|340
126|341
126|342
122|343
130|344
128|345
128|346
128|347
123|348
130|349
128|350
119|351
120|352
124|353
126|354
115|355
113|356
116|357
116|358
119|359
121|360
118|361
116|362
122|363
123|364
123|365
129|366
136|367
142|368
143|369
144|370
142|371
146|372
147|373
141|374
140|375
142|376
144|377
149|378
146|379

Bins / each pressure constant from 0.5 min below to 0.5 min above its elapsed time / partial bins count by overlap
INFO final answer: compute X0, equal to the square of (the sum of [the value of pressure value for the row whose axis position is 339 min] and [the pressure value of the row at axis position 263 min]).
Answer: 64516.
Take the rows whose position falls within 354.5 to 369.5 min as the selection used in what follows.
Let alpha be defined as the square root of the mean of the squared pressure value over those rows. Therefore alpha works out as 124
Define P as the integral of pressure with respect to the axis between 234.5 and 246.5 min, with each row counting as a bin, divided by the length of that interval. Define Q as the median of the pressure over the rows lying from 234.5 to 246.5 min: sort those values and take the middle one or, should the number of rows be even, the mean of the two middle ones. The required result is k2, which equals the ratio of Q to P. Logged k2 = 1.006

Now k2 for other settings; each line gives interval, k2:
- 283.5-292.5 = 0.975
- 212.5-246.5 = 0.993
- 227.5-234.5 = 0.996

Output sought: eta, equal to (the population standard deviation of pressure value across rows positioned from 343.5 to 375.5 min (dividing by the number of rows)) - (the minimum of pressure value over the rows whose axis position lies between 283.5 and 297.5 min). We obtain -100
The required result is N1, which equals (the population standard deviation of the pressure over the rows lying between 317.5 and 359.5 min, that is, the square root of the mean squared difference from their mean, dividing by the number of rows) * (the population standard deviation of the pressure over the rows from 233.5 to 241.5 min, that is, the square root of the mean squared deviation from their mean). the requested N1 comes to 8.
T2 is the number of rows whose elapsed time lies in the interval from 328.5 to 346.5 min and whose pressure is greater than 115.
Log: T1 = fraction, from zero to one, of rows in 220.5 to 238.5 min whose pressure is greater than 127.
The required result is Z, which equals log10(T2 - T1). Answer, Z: 1.23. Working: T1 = 0.17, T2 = 17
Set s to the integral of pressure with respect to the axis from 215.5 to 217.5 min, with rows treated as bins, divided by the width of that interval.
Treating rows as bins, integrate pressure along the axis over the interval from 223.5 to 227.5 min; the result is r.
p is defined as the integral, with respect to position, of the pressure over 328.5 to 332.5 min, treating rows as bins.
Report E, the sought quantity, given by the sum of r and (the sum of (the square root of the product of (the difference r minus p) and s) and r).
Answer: 1023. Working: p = 479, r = 492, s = 117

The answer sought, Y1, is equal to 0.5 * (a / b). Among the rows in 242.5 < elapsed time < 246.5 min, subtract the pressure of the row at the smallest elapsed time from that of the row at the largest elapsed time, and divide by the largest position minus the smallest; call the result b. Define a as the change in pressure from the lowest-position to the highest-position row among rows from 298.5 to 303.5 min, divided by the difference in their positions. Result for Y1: 0.2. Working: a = 1.0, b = 3.0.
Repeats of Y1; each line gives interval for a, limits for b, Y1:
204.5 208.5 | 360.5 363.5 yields -0.5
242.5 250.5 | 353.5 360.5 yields -1.0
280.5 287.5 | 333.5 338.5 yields 0.7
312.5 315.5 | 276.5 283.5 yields 0.2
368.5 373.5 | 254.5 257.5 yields 1.0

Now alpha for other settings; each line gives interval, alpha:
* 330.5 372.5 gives 127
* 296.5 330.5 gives 117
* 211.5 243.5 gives 115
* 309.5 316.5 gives 121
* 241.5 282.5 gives 121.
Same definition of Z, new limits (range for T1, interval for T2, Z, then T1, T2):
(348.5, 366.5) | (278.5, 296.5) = 1.20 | 0.17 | 16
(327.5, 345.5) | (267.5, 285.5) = 1.24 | 0.50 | 18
